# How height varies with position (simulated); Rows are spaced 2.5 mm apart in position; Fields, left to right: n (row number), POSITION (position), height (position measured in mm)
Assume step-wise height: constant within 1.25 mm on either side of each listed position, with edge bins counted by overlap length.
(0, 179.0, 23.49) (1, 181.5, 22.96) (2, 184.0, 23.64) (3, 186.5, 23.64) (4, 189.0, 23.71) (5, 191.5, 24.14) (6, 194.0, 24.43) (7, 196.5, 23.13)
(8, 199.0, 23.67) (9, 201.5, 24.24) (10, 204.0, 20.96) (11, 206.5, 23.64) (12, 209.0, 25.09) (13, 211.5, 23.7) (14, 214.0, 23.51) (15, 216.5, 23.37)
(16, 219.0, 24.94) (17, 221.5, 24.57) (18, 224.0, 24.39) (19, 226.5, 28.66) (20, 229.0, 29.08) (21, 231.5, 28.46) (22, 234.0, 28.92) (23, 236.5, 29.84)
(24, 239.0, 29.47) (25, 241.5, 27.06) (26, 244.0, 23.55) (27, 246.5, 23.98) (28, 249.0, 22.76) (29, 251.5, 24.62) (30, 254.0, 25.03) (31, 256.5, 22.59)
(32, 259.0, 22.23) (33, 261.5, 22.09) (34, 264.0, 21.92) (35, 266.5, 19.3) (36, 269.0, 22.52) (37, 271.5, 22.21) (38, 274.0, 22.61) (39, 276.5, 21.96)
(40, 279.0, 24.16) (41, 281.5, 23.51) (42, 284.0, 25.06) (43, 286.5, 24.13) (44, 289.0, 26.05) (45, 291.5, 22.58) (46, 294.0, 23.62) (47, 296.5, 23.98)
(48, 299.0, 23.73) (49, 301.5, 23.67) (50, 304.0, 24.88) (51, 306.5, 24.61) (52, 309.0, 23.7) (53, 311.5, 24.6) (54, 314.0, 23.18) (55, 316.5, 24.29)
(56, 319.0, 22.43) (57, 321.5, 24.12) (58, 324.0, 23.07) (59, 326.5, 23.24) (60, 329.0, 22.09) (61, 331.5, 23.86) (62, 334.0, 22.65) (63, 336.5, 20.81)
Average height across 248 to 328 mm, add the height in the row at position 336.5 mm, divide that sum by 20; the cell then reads 2.21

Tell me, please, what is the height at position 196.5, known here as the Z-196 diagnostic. 23.13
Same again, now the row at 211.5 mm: 23.7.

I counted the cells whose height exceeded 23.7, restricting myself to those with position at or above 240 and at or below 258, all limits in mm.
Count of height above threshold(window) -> 4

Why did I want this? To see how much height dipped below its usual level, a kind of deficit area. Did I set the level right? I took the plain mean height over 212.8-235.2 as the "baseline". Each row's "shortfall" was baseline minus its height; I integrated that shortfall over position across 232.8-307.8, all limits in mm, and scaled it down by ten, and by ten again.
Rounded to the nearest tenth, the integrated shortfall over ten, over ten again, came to 1.6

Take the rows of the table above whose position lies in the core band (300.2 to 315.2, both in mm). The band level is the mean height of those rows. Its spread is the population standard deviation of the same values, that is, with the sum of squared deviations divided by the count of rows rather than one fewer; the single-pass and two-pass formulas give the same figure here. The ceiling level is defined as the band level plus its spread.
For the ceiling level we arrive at 24.7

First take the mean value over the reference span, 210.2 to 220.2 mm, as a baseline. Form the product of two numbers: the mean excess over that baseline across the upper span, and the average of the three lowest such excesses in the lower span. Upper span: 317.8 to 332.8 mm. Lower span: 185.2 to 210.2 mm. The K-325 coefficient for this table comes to 1.0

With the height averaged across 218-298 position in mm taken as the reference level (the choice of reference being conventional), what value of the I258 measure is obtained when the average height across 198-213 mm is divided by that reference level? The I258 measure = 0.96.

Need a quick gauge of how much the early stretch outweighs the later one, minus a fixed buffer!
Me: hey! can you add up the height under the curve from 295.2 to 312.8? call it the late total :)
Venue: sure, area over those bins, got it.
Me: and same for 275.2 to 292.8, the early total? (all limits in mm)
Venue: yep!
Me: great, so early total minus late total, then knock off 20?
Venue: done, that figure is -24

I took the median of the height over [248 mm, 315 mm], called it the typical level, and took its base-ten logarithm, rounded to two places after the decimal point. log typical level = 1.37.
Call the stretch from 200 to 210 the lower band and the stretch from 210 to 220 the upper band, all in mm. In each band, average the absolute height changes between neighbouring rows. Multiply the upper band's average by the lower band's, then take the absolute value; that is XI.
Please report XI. 1.6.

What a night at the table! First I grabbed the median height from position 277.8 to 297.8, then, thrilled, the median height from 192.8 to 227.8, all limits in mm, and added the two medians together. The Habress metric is 48.0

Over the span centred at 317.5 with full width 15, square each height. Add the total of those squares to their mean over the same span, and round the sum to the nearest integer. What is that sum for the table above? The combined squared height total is 3908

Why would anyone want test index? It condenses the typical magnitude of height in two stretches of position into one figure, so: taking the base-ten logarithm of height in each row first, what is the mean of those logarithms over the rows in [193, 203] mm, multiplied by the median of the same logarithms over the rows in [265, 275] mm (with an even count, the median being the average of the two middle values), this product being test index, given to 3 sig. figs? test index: 1.86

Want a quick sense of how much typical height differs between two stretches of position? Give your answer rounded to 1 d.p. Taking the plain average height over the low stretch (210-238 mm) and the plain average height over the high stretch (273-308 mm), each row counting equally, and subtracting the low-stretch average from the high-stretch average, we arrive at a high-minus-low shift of -2.4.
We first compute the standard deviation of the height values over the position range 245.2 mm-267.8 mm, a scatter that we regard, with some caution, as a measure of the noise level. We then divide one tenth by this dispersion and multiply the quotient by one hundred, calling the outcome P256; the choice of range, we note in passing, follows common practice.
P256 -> 6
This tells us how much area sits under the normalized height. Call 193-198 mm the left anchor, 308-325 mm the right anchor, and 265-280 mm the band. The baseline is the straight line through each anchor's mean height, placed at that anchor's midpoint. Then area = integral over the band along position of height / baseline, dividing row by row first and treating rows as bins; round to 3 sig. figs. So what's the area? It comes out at 14.0 mm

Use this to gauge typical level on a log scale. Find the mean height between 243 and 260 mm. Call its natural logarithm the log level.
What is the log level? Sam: 3.16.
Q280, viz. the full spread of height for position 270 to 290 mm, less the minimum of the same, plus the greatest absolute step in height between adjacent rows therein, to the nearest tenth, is -15.7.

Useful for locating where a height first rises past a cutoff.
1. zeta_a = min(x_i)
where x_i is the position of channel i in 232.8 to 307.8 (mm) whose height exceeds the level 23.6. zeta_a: 234.0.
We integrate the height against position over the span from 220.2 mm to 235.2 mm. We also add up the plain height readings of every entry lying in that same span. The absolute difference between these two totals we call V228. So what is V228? 246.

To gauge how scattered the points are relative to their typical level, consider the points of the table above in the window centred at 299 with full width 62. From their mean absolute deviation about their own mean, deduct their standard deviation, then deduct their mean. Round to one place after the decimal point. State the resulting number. -23.8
